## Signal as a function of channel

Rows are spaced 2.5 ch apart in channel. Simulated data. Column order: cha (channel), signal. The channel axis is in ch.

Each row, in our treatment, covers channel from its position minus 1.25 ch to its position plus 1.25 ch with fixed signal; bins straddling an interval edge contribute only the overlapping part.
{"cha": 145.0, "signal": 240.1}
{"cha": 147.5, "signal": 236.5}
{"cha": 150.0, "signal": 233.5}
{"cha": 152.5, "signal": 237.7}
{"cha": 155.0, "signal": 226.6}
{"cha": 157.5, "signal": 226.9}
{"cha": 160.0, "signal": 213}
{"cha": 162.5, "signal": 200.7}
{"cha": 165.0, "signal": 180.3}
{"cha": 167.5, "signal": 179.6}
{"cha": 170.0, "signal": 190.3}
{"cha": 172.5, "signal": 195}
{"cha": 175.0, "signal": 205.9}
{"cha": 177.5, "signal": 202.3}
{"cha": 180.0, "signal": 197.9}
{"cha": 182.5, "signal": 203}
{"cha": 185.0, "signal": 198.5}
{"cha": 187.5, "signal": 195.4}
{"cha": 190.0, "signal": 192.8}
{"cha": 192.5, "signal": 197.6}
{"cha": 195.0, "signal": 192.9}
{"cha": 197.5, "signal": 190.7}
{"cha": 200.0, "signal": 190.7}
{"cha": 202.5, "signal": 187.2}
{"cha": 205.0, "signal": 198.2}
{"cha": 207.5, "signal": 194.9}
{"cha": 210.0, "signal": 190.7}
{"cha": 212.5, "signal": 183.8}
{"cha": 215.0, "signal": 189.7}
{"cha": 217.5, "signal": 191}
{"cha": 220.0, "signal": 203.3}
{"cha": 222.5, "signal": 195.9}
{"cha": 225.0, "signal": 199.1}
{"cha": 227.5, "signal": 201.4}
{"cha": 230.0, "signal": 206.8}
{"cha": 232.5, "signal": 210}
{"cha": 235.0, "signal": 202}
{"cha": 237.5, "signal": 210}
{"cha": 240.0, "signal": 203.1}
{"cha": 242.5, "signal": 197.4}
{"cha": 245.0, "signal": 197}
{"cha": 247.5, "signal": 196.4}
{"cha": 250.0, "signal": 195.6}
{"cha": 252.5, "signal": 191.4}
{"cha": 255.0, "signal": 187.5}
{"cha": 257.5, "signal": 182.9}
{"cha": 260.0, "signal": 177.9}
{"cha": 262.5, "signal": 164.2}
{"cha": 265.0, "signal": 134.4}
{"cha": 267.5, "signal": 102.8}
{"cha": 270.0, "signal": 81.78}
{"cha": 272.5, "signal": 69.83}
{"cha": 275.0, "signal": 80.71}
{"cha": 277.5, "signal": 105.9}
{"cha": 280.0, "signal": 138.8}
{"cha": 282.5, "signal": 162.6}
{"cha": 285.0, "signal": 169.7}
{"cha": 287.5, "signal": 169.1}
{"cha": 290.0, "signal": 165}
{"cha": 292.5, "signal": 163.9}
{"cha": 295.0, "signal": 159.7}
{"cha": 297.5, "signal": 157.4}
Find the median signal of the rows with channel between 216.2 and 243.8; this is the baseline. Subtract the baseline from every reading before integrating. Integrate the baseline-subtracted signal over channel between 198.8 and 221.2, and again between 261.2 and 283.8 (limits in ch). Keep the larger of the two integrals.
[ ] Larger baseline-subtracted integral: -221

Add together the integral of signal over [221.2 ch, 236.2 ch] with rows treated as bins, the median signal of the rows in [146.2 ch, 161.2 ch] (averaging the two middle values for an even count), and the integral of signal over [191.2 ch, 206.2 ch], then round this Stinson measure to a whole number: 6161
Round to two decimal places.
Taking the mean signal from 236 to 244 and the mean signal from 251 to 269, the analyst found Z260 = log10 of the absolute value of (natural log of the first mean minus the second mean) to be 2.20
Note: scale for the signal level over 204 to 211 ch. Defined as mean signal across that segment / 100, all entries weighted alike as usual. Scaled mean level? 1.95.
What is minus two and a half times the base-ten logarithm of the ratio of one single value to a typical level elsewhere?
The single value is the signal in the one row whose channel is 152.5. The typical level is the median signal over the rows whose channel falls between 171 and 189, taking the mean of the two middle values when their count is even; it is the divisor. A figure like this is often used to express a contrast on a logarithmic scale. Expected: -0.20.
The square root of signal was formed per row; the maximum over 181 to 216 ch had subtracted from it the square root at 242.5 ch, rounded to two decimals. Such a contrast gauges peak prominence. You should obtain 0.20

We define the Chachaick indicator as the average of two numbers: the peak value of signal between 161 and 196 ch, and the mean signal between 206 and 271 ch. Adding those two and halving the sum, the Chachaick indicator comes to 195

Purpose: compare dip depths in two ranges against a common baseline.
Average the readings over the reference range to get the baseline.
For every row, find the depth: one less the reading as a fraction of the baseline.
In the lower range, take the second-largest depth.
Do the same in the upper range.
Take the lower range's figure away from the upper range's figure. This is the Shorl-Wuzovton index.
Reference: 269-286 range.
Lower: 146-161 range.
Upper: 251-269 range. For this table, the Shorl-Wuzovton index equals 0.8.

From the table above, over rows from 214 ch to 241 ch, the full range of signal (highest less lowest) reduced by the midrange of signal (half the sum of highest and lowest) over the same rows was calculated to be -180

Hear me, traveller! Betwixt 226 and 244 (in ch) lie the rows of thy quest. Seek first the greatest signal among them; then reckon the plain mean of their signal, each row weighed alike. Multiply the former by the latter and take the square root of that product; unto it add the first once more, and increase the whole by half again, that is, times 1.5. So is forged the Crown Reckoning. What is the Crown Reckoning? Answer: 626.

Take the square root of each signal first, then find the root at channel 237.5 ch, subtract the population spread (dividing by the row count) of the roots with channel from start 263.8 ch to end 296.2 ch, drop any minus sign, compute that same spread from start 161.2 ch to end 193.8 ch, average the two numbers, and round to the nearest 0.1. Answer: 6.6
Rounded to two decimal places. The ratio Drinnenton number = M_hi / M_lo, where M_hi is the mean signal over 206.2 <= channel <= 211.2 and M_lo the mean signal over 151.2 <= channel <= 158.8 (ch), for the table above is 0.84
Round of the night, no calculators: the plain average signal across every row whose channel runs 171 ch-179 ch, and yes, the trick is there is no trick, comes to 201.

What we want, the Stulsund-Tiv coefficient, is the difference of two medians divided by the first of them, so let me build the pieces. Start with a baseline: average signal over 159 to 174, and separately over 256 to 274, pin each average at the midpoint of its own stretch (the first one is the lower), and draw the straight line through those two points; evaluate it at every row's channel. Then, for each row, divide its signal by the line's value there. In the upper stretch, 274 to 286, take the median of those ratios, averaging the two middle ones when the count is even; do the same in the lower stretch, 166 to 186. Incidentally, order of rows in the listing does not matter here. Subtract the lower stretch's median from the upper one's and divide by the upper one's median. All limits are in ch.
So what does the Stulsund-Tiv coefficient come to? 0.06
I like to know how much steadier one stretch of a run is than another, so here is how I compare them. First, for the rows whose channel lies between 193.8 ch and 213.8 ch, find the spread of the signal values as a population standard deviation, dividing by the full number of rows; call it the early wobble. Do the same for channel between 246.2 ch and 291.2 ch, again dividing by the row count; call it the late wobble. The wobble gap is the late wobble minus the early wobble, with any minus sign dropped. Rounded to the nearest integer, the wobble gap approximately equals 37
